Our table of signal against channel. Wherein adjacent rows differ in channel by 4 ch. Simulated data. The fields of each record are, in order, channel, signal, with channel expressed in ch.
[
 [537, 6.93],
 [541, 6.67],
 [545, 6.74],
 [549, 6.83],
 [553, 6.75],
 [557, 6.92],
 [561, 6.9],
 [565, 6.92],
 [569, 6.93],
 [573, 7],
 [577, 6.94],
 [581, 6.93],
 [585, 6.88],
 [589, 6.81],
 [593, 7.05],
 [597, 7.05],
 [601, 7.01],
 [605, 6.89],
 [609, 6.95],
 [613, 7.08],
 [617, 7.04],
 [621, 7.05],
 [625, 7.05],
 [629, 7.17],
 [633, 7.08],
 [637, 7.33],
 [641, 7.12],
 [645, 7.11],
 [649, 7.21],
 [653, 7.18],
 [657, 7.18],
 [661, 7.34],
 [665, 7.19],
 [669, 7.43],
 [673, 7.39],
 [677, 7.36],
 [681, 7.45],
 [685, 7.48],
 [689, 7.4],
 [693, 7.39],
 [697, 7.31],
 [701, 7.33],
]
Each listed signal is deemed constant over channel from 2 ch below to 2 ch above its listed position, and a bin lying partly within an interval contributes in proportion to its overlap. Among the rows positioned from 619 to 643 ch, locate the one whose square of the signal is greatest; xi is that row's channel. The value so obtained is 637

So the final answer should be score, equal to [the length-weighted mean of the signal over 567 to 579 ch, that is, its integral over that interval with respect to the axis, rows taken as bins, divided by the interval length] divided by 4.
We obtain 1.74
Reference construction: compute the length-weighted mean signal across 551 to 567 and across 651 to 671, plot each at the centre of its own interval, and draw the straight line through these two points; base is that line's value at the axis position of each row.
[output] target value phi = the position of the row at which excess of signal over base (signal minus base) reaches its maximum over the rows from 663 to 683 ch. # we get 669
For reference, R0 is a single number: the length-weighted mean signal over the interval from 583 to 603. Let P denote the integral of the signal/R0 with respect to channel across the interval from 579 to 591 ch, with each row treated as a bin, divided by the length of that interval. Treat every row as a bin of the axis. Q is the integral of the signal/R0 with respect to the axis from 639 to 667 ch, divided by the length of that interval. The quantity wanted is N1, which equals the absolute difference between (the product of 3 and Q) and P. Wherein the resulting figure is 2.11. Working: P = 0.99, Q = 1.03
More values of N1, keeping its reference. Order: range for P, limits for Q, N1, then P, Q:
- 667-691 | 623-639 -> 2.02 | 1.07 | 1.03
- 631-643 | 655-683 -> 2.13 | 1.03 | 1.05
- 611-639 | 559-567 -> 1.96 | 1.02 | 0.99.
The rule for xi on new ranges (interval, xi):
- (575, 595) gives 593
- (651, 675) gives 669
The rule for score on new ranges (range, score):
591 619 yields 1.75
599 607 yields 1.74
